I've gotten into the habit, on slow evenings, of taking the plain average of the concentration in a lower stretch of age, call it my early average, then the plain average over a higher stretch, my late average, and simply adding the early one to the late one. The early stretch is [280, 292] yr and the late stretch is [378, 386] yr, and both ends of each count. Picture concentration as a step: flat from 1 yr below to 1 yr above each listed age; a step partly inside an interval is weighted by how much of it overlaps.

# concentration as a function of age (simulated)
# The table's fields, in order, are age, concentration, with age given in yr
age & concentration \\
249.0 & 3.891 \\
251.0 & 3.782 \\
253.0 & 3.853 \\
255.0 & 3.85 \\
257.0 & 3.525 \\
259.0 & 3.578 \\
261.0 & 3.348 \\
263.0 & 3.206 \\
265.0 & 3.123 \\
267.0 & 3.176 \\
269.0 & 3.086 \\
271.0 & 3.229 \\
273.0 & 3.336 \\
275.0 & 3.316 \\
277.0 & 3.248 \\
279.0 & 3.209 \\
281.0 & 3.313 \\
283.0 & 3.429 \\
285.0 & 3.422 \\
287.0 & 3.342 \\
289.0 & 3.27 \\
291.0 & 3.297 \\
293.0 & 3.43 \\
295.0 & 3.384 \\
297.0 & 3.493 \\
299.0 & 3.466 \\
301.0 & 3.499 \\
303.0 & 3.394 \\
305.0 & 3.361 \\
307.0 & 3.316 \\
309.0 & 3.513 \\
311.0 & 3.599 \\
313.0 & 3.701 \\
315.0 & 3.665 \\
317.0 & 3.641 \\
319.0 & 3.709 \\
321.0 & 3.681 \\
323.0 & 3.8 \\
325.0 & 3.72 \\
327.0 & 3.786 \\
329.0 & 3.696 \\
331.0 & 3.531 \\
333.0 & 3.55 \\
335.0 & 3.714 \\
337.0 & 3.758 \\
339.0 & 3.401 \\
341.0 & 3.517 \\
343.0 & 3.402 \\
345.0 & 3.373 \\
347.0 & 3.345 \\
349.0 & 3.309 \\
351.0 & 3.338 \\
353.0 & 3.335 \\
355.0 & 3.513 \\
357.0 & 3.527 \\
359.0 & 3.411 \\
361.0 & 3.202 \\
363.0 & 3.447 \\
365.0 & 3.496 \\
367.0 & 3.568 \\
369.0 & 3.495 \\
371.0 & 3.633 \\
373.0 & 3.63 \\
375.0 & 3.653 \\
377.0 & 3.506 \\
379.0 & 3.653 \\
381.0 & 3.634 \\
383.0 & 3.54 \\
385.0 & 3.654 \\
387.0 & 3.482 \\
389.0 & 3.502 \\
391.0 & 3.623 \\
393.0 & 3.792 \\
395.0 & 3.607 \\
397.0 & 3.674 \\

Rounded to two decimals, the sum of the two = 6.97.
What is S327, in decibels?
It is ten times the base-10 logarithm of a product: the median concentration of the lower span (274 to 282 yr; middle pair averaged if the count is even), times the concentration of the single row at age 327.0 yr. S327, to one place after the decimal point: 10.9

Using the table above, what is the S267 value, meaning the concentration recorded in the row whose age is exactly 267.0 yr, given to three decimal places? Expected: 3.176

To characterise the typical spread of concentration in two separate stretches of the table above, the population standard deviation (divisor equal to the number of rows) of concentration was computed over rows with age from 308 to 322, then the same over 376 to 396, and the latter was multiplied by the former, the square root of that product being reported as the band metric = 0.076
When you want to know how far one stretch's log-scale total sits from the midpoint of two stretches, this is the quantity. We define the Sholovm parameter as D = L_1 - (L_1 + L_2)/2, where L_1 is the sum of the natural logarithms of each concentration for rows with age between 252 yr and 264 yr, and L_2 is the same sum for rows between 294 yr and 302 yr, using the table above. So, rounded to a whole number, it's 1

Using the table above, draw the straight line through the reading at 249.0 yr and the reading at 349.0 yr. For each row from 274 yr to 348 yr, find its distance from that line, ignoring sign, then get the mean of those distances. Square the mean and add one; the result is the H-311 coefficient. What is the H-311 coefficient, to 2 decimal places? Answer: 1.05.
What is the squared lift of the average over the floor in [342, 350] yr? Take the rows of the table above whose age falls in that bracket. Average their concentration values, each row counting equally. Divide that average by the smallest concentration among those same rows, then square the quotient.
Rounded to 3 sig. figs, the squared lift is 1.03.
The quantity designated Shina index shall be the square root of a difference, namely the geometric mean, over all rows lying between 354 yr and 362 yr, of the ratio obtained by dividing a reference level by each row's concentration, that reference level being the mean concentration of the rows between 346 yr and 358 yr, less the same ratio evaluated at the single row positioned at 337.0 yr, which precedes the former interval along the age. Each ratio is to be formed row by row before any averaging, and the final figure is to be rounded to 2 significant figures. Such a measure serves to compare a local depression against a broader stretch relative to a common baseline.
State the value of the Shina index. 0.30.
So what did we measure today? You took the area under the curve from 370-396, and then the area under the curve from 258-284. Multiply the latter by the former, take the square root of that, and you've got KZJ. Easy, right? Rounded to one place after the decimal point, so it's 89.4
